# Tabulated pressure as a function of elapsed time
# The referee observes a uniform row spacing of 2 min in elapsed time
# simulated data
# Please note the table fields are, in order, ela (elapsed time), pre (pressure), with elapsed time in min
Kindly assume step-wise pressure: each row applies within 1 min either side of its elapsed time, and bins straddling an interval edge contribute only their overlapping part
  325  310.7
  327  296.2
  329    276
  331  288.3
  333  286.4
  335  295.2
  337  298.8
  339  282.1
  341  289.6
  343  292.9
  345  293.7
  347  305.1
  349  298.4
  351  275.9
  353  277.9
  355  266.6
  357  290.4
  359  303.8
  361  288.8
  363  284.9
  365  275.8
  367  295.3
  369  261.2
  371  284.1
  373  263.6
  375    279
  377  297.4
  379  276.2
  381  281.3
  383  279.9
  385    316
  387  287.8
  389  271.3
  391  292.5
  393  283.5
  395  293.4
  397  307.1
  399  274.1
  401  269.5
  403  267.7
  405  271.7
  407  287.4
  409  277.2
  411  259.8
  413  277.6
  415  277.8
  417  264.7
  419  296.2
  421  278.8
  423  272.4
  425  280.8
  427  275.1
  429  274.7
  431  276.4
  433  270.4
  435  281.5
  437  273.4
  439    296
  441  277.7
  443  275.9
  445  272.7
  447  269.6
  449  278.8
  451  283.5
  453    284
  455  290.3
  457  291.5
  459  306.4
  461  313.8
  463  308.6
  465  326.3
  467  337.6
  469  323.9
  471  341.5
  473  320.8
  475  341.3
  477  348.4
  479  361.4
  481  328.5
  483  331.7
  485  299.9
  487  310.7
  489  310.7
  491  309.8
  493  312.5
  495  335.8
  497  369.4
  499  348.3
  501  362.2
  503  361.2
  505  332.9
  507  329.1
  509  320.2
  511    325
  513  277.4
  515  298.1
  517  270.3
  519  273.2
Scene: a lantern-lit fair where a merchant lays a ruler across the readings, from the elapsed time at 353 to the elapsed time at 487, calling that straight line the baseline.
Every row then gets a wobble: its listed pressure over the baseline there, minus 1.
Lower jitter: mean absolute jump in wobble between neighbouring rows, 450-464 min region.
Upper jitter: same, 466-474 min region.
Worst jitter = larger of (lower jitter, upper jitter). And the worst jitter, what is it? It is 0.057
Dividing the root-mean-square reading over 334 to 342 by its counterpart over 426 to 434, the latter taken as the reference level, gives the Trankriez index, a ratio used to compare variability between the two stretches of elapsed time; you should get 1.06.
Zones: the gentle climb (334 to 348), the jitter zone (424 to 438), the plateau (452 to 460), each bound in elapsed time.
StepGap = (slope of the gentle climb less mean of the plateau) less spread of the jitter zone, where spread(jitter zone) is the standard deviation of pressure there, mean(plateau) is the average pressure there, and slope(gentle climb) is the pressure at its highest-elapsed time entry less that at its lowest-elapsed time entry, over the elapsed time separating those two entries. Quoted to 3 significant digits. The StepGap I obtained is -296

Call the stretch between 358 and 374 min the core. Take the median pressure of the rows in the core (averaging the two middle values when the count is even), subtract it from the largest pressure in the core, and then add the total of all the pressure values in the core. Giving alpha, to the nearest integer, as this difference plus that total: 2277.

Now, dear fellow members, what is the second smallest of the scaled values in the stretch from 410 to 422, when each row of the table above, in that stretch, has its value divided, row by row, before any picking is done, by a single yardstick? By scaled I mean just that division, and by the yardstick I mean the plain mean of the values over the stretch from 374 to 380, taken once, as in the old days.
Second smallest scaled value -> 0.93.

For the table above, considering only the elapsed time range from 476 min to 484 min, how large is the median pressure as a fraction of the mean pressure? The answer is 0.99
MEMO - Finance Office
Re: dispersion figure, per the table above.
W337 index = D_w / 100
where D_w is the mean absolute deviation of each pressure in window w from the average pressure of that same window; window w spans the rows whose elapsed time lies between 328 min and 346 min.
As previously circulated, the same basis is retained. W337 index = 0.054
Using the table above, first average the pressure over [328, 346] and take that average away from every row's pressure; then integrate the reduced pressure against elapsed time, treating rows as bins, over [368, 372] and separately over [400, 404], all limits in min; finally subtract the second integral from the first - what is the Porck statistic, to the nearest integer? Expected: 16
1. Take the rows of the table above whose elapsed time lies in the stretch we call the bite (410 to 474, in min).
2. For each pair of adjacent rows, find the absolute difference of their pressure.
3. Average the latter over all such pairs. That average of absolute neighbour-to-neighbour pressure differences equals 10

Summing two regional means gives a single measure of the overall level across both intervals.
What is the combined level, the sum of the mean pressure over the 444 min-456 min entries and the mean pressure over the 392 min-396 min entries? 568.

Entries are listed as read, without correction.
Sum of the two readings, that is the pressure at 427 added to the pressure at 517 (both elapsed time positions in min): 545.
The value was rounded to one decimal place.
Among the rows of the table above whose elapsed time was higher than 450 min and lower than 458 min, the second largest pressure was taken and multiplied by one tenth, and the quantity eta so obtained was 29.0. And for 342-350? 29.8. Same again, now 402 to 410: 27.7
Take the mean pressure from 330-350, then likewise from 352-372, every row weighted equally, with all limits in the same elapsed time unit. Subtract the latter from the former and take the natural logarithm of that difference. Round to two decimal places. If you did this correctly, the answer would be 2.32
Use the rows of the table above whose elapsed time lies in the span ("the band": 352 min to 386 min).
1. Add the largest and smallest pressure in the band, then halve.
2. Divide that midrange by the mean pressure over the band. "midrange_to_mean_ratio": 1.02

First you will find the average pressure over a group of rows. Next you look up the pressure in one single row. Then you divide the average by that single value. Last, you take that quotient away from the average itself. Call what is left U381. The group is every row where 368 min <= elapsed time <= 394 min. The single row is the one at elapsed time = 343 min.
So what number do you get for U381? 282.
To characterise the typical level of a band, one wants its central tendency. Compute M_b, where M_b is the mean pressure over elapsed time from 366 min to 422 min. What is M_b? 281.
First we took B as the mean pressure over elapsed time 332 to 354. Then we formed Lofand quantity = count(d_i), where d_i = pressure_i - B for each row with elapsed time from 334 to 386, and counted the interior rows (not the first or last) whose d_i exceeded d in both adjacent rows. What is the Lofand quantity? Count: 8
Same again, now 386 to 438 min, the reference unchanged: 8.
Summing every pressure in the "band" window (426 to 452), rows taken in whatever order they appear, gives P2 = 3606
